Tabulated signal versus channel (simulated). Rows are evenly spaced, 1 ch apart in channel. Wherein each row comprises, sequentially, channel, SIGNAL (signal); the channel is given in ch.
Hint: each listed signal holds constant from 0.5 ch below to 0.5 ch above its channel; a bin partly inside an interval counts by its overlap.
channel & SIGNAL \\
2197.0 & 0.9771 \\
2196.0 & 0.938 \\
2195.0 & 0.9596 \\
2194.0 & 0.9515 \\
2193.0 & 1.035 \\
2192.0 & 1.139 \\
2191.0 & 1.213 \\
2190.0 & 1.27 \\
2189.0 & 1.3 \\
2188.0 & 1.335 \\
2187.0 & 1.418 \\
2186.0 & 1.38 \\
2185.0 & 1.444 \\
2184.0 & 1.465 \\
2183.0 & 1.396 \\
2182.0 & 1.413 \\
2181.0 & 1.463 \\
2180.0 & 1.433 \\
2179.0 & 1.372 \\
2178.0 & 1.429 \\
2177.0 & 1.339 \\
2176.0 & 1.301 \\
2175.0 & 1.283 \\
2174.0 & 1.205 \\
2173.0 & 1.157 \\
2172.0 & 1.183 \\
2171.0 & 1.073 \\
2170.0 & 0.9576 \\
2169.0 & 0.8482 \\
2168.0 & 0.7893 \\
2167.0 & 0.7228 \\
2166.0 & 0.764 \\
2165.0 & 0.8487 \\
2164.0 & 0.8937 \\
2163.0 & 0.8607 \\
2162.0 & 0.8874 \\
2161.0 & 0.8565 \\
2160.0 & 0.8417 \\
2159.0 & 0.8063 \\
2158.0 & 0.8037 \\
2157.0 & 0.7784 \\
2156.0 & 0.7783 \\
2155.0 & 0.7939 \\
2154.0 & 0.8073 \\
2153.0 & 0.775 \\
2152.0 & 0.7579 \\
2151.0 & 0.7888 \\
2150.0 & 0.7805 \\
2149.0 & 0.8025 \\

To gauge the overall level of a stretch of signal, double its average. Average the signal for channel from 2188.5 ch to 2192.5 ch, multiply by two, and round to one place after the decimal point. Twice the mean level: 2.5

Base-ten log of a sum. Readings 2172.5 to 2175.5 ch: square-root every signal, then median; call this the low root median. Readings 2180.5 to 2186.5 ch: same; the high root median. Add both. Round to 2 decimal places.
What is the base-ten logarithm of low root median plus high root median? 0.36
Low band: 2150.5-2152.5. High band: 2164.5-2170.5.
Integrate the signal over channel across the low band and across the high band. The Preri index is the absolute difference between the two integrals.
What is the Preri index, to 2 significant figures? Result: 3.4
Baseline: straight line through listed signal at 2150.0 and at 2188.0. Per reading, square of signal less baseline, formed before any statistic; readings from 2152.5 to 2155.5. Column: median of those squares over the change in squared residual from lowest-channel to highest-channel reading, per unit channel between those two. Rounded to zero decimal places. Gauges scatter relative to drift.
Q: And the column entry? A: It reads 4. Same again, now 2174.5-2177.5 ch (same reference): 5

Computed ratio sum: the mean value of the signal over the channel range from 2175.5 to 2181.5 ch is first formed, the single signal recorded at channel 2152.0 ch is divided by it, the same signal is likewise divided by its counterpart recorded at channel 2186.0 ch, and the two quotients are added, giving 1.09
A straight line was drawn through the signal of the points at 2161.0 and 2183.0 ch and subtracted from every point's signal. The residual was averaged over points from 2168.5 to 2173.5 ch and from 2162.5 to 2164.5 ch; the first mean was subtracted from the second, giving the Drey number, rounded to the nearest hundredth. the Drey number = 0.02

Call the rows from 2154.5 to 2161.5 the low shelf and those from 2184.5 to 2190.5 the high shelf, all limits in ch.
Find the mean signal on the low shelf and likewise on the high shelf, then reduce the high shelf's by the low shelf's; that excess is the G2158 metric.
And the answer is 0.55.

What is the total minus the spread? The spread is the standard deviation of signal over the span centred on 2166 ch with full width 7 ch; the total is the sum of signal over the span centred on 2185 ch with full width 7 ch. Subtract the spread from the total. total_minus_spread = 9.79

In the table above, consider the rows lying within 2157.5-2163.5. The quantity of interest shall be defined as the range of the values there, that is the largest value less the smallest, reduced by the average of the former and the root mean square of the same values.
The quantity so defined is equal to -0.38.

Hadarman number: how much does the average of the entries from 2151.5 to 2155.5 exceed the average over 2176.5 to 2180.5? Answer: -0.61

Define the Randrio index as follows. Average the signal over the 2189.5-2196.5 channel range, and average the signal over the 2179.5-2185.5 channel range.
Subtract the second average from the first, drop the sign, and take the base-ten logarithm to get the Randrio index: -0.44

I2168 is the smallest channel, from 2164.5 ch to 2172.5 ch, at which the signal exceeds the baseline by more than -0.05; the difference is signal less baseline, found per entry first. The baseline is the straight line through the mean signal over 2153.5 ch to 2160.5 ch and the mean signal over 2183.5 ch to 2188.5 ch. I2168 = 2171.0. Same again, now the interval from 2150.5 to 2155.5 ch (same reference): 2151.0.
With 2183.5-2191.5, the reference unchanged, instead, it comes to 2184.0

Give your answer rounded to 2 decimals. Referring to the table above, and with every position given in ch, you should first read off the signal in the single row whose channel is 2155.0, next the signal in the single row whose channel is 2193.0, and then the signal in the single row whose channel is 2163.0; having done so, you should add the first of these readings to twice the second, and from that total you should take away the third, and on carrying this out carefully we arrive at 2.00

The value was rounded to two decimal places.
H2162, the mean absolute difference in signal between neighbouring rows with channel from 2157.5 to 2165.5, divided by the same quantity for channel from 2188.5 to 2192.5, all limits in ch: 0.50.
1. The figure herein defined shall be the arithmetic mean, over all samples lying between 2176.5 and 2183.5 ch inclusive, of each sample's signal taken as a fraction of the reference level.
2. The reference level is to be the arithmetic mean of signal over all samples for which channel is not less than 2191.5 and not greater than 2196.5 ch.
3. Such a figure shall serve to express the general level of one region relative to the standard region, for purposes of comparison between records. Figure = 1.40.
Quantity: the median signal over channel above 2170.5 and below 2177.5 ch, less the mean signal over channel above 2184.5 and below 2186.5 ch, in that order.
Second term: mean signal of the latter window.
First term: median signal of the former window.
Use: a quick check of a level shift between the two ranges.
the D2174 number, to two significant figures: -0.21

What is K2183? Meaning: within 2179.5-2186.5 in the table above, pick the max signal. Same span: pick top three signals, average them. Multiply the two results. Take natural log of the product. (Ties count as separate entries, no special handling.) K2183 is 0.8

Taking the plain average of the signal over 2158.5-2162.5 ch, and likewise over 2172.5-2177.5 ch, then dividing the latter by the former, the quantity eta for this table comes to 1.5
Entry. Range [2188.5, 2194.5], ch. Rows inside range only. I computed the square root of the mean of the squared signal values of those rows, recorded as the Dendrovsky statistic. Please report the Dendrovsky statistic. 1.2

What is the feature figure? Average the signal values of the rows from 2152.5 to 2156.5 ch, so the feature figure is 0.8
